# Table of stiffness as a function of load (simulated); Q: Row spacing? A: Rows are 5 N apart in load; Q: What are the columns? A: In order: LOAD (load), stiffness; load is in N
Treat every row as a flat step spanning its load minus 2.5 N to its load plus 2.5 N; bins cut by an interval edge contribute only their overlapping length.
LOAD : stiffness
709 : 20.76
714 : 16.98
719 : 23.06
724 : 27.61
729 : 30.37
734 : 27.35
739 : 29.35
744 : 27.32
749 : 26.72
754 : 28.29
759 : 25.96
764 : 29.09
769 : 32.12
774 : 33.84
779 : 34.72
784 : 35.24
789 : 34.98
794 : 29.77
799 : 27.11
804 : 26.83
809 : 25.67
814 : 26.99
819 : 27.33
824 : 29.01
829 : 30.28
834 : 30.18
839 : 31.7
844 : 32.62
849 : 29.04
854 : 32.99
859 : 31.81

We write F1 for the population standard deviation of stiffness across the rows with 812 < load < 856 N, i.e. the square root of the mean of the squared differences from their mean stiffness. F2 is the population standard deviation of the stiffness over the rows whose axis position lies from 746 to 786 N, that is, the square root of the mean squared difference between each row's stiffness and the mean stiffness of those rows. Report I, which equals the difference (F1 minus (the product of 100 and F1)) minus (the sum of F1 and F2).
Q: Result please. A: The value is -206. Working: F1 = 2.0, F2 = 3.5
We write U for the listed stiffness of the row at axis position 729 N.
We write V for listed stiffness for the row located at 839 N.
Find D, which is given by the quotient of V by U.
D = 1.04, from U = 30.37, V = 31.7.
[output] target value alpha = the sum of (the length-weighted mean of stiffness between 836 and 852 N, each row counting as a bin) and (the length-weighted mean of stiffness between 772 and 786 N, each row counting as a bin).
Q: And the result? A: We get 65.8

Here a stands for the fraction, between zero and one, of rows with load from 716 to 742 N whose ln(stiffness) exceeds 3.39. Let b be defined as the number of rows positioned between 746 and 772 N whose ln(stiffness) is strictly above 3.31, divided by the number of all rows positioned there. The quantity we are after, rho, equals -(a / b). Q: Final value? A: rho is -0.3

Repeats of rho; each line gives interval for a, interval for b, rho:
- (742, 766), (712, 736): 0.0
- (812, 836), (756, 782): -0.5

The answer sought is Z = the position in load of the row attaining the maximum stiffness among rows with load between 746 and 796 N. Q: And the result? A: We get 784 N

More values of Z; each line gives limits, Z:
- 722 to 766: 729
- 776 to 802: 784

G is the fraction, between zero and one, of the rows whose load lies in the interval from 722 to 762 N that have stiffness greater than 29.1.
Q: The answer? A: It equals 0.25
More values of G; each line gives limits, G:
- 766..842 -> 0.60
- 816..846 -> 0.67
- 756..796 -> 0.75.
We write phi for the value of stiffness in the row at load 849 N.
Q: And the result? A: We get 29.04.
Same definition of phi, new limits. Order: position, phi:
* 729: 30.37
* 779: 34.72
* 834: 30.18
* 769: 32.12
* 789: 34.98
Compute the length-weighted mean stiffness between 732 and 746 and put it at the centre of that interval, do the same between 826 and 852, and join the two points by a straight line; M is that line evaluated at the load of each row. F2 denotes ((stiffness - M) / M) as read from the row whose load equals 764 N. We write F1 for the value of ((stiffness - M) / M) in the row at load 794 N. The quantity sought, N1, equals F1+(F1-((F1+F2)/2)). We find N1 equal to 0.00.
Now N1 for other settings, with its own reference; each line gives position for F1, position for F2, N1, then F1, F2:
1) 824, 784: -0.17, -0.04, 0.20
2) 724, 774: -0.09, 0.00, 0.17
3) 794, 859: 0.00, 0.01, 0.02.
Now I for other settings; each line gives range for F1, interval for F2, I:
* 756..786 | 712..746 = -336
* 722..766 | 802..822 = -132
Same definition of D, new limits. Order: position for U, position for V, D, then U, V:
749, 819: 1.02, 26.72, 27.33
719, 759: 1.13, 23.06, 25.96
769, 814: 0.84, 32.12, 26.99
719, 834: 1.31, 23.06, 30.18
